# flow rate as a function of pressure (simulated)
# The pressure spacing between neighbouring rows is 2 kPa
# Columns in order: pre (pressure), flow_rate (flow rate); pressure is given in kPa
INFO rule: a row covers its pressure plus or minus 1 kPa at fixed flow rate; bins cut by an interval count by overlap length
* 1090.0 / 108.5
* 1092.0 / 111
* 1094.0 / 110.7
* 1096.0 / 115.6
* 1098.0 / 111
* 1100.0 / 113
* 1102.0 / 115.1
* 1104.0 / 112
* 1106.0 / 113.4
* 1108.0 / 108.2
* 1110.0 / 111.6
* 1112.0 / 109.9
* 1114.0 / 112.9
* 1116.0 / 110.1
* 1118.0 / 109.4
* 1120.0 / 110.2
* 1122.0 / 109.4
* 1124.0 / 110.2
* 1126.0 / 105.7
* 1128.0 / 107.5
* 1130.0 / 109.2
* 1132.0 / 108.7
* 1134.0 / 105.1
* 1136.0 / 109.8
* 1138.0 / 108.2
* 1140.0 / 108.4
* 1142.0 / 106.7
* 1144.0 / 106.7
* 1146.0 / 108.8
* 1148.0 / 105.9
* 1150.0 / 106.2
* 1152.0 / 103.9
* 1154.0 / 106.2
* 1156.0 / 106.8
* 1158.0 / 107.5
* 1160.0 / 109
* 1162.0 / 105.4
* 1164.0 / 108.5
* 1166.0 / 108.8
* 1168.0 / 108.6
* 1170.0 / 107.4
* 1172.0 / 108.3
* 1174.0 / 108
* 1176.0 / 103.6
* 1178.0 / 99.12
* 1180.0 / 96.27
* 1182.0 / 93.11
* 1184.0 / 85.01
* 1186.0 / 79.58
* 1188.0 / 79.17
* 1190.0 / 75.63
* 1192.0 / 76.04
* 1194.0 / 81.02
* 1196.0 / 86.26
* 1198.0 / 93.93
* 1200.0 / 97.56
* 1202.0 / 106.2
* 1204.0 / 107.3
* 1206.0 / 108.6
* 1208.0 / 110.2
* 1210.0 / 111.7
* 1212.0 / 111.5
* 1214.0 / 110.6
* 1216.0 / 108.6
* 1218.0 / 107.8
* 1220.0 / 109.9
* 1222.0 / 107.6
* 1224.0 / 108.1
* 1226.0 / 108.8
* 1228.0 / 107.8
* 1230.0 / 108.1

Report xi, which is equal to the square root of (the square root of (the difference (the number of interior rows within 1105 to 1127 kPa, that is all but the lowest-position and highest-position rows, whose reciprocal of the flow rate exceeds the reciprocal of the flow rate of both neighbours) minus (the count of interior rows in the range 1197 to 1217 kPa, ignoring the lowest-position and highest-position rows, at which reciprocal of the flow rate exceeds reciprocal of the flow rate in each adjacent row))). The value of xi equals 1.41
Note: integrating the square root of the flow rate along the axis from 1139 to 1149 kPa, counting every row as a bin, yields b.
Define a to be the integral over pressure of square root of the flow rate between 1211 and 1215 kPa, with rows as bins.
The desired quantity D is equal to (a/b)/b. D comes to 0.004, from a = 42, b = 104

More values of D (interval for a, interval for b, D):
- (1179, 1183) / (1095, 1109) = 0.002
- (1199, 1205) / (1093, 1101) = 0.008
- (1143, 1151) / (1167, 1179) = 0.005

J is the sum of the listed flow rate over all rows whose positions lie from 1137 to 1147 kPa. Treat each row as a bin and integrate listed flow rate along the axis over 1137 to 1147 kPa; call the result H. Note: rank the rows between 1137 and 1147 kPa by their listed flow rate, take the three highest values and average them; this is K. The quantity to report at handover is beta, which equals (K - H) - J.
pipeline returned -1508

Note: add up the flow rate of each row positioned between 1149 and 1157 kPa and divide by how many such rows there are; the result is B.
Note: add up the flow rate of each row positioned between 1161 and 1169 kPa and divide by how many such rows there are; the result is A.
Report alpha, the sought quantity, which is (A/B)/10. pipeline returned 0.102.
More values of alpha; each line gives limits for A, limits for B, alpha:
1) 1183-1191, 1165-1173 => 0.074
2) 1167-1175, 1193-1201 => 0.120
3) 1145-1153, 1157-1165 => 0.099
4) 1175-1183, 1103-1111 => 0.088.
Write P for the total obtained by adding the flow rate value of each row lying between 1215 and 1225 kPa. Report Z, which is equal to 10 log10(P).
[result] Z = 27.3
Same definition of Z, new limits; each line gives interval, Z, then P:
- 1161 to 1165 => 23.3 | 214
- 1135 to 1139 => 23.4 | 218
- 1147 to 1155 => 26.3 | 422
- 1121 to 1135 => 28.8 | 756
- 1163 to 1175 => 28.1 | 650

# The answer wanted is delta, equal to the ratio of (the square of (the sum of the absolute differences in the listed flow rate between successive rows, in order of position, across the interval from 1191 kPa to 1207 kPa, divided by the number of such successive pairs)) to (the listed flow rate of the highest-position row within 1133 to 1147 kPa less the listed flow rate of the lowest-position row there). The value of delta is 5.8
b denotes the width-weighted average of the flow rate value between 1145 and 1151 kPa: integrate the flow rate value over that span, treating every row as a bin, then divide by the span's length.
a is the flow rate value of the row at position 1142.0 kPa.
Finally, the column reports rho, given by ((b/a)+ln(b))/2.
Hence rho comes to 2.84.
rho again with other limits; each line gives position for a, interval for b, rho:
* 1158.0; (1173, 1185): 2.74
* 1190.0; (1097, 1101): 3.10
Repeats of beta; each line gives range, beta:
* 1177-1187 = -1263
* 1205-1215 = -1547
